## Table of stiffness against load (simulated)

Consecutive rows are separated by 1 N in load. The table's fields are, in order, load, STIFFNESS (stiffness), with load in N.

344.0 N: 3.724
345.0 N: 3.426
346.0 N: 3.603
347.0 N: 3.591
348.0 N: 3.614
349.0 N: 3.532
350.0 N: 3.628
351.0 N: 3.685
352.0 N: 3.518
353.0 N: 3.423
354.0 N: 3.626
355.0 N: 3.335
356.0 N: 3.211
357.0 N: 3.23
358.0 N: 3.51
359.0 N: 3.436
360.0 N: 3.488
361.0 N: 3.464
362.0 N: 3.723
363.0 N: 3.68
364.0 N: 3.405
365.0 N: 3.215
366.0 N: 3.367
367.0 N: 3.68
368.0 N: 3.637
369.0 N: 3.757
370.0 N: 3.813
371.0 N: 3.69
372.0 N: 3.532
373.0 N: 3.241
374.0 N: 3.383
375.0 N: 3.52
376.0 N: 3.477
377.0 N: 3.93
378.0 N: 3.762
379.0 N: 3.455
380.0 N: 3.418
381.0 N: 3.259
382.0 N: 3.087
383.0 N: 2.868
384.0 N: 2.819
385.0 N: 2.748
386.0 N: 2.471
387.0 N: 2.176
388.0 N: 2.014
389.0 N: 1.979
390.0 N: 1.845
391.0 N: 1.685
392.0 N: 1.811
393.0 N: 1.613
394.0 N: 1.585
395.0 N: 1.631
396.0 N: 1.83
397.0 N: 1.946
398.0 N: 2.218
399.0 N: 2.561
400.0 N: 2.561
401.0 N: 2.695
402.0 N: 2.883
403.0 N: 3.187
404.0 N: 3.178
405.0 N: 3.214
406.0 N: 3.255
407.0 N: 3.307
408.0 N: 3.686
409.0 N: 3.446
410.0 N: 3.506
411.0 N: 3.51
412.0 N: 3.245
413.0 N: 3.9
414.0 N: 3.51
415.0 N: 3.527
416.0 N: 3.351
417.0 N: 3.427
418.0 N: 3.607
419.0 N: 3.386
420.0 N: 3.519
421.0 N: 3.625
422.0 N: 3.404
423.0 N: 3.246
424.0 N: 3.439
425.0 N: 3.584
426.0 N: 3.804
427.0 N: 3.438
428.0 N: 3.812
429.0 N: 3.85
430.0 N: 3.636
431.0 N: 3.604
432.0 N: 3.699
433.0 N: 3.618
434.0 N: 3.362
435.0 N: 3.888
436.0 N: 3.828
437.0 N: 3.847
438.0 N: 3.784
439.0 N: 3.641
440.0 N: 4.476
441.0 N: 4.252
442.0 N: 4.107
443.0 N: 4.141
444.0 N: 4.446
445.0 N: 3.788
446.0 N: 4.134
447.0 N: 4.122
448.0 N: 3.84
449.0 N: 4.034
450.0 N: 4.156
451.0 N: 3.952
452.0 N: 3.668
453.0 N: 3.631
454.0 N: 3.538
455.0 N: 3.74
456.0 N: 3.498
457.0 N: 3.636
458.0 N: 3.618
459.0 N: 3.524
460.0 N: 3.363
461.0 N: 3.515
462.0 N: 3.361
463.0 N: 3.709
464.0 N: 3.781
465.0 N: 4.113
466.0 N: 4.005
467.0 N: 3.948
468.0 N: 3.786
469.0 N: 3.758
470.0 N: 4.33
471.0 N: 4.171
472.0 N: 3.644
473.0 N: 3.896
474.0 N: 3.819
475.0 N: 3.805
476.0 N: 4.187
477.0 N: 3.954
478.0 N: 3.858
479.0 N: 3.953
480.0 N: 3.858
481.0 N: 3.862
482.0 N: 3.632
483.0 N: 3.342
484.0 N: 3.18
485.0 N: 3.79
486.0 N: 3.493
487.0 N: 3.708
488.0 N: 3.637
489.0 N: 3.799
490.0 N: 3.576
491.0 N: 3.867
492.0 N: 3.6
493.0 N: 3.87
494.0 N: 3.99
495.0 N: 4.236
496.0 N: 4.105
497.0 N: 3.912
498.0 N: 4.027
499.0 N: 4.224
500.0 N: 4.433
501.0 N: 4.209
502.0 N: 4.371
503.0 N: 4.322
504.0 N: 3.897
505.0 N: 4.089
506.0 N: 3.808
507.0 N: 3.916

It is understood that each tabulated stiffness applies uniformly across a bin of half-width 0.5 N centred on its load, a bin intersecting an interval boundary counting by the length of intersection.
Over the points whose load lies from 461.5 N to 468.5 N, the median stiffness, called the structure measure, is 3.79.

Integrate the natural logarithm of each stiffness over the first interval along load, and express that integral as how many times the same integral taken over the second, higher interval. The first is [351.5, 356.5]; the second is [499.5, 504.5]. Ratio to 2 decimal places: 0.85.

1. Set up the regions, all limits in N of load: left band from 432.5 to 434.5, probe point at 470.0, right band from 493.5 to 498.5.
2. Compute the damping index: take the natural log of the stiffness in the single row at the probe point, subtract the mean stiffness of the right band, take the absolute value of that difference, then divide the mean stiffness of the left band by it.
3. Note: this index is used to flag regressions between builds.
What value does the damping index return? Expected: 1.35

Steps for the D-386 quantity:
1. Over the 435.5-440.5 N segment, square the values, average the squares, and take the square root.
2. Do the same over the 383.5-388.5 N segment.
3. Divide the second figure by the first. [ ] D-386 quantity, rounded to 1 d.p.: 0.6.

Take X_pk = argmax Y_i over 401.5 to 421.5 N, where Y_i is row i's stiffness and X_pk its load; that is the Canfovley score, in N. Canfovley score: 413.0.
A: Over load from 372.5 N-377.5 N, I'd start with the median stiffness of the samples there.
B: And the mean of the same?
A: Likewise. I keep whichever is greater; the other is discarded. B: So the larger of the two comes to 3.5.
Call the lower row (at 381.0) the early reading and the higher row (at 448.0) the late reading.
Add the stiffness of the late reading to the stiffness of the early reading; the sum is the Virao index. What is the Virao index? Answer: 7.10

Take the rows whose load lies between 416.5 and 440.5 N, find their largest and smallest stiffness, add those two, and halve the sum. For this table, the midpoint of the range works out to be 3.86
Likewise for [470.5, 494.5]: 3.68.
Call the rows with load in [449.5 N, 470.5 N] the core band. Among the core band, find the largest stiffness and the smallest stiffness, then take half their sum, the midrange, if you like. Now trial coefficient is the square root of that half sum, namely 1.96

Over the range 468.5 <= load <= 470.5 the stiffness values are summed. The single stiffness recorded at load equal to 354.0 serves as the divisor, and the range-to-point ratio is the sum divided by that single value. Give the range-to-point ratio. 2.23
